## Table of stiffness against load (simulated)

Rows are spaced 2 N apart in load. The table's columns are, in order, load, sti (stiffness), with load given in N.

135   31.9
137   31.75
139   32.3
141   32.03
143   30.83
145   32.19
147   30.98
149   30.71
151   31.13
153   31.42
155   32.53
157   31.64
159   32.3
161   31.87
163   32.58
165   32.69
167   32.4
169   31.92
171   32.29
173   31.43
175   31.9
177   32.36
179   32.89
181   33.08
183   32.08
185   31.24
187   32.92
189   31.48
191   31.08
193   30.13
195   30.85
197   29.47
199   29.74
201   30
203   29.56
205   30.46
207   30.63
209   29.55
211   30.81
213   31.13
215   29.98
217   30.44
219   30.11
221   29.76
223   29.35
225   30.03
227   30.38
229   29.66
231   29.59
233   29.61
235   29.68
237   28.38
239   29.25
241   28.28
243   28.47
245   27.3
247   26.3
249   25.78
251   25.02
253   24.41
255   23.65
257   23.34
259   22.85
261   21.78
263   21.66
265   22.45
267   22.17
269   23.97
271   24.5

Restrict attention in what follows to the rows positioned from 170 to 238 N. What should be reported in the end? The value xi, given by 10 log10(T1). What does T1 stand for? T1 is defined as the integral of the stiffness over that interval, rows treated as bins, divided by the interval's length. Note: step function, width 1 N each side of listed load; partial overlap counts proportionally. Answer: 14.86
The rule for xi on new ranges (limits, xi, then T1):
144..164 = 15.02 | 31.7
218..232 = 14.75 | 29.8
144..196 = 15.03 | 31.8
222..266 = 14.26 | 26.7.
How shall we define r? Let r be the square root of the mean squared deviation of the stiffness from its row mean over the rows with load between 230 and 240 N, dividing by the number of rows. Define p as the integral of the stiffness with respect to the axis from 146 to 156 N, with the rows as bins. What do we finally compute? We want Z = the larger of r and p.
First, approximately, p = 314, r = 0.48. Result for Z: 314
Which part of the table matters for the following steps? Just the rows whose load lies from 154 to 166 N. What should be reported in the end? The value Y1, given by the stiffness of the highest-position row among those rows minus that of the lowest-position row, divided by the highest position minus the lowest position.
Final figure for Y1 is 0.02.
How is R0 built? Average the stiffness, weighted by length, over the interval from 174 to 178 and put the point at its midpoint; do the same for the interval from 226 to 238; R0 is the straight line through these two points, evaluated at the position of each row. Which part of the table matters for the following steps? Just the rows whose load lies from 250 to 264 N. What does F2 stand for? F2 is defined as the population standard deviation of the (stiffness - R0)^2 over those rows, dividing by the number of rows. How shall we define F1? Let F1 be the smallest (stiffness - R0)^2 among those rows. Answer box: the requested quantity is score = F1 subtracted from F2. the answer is -3.2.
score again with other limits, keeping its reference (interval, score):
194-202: 0.8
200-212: 0.6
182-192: 0.6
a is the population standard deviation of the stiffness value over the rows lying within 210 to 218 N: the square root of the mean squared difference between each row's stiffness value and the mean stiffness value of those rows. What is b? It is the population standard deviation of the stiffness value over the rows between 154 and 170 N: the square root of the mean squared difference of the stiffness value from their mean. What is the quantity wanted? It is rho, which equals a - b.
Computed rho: 0.07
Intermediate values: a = 0.43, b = 0.4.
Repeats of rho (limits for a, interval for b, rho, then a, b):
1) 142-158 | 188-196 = 0.12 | 0.61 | 0.5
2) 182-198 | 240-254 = -0.45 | 1.00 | 1.5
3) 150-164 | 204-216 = 0.00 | 0.52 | 0.5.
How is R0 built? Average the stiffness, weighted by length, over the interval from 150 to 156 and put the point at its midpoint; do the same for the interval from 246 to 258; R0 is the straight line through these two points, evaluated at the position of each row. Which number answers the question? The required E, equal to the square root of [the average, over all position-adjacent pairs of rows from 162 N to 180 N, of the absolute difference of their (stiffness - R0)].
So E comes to 0.69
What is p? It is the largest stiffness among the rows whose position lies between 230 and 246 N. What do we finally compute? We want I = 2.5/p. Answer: 0.084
